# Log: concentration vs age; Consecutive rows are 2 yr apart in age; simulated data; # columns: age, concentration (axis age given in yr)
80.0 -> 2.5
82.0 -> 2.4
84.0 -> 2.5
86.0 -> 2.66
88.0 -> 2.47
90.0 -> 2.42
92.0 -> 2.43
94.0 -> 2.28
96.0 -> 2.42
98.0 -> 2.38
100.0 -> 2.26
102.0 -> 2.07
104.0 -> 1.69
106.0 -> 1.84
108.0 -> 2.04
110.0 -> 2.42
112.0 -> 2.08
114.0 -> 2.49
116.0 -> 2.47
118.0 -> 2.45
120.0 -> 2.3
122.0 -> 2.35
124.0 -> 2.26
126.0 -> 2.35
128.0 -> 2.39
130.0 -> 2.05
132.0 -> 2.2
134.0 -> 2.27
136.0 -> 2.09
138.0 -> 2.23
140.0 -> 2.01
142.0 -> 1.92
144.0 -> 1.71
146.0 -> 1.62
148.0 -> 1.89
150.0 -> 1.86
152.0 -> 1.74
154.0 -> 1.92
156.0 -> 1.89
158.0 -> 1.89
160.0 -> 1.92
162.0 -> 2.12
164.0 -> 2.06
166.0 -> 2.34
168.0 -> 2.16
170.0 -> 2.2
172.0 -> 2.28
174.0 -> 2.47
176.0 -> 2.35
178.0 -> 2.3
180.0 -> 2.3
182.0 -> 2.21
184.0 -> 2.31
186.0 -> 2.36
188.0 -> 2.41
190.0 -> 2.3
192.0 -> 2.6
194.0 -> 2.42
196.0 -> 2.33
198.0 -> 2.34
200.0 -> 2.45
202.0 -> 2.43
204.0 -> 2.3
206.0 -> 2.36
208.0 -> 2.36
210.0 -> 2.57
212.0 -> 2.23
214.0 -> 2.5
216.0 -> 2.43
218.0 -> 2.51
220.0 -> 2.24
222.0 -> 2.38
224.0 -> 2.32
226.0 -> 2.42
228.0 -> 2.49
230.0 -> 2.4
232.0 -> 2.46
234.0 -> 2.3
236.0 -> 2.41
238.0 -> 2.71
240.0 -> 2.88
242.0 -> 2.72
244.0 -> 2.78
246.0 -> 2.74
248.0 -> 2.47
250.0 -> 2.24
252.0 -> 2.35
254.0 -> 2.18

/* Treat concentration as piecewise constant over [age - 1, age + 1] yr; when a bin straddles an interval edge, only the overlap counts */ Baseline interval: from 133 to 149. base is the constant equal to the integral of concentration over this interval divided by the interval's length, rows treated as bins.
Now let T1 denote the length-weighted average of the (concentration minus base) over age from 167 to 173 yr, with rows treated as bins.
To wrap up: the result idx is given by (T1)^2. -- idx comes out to 0.06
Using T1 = 0.2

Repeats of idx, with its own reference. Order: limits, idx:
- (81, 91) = 0.27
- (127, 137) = 0.05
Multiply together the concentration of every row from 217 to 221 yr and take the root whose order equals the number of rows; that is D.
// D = 2.37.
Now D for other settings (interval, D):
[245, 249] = 2.60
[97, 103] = 2.23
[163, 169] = 2.18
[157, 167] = 2.06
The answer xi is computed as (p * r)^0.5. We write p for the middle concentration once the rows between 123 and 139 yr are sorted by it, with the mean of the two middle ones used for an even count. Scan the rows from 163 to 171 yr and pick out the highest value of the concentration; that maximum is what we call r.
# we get 2.29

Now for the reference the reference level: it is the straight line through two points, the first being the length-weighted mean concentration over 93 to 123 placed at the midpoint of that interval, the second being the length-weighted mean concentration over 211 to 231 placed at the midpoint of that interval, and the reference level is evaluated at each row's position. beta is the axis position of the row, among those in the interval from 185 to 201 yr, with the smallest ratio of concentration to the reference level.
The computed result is 190.0 yr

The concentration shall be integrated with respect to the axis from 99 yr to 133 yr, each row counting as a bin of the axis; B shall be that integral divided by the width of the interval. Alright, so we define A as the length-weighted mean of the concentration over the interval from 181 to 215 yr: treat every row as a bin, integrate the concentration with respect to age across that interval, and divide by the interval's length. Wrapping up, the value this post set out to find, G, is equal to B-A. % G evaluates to -0.16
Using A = 2.4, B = 2.22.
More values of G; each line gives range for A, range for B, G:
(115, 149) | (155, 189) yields 0.06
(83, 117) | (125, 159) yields -0.29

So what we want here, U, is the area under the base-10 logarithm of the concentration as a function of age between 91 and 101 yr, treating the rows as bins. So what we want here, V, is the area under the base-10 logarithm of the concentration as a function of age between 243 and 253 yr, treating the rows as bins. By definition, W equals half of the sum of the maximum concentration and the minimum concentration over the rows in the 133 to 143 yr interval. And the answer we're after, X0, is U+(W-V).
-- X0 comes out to 1.8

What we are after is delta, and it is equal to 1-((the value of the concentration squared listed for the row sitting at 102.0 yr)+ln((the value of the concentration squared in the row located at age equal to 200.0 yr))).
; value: -5.1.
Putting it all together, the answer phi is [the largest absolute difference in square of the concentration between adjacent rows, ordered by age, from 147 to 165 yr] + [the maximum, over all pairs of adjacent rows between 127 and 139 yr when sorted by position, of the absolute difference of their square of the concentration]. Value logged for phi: 2.32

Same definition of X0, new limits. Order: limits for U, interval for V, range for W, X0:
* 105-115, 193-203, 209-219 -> 2.0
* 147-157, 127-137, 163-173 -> 1.5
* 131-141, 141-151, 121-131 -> 3.0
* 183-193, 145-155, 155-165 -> 3.2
